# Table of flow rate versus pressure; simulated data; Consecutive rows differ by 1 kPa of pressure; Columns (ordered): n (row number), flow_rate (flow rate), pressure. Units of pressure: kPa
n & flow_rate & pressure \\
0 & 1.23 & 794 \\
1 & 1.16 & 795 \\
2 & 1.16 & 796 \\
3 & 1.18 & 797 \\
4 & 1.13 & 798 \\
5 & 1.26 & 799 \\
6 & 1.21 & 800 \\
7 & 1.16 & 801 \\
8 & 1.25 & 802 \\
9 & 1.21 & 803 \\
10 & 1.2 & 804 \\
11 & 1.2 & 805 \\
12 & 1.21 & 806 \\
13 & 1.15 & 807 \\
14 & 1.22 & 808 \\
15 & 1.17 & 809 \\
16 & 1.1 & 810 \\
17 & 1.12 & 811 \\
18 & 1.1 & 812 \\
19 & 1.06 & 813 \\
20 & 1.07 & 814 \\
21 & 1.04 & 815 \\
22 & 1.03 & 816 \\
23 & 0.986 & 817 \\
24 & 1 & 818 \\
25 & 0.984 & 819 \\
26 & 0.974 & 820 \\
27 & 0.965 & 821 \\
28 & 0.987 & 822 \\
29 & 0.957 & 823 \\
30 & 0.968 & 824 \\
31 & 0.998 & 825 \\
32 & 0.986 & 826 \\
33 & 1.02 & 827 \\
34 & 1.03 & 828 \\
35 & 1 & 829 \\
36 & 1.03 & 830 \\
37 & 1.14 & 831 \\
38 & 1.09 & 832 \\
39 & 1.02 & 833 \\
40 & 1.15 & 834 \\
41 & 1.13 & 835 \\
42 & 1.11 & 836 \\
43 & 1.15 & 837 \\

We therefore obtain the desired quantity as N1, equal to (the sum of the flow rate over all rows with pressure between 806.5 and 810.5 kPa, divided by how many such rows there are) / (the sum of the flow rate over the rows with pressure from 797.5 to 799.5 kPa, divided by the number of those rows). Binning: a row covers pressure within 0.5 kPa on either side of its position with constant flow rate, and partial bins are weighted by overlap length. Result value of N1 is 0.97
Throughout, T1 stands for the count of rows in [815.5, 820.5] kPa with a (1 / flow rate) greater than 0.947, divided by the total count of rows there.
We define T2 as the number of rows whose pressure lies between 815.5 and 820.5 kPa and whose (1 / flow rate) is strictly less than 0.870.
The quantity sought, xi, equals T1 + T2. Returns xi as 1.0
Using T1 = 1.0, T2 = 0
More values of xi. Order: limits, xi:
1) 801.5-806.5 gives 5.0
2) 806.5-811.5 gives 3.0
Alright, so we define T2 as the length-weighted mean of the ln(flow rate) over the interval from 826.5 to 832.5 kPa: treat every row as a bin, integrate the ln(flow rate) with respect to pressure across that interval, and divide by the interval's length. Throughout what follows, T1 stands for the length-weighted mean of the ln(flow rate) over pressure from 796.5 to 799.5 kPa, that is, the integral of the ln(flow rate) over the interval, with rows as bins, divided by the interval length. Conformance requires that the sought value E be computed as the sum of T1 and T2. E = 0.22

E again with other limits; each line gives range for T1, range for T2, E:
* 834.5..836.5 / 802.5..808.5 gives 0.29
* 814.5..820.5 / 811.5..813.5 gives 0.08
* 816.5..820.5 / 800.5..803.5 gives 0.17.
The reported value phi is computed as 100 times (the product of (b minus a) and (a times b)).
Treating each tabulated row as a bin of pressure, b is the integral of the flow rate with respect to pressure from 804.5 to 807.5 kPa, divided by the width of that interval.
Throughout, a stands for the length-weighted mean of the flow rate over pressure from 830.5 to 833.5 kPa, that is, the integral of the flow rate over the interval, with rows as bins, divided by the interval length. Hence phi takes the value 13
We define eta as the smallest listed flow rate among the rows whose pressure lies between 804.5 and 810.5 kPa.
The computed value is 1.1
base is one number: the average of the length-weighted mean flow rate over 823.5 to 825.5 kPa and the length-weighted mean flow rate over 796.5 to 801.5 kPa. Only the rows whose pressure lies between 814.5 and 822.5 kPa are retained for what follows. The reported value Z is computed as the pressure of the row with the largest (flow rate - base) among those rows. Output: 815 kPa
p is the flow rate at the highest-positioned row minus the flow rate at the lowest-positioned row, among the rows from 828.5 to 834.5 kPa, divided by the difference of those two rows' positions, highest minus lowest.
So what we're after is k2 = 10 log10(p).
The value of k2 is -15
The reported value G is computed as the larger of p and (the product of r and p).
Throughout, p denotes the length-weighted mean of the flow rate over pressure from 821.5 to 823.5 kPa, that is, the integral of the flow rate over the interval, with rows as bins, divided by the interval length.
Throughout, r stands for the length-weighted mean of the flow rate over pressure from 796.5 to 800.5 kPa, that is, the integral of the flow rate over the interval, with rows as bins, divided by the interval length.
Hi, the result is 1.162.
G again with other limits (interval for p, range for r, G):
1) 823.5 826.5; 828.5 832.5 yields 1.048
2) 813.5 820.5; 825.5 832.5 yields 1.055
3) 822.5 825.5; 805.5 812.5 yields 1.123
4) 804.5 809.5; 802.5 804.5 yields 1.434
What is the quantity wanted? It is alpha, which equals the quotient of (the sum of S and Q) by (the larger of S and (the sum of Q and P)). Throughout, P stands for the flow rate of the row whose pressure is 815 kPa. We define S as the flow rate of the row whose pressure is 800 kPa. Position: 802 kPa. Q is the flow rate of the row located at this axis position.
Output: 1.074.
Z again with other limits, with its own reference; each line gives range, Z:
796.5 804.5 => 799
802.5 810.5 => 808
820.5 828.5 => 828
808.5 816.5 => 809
